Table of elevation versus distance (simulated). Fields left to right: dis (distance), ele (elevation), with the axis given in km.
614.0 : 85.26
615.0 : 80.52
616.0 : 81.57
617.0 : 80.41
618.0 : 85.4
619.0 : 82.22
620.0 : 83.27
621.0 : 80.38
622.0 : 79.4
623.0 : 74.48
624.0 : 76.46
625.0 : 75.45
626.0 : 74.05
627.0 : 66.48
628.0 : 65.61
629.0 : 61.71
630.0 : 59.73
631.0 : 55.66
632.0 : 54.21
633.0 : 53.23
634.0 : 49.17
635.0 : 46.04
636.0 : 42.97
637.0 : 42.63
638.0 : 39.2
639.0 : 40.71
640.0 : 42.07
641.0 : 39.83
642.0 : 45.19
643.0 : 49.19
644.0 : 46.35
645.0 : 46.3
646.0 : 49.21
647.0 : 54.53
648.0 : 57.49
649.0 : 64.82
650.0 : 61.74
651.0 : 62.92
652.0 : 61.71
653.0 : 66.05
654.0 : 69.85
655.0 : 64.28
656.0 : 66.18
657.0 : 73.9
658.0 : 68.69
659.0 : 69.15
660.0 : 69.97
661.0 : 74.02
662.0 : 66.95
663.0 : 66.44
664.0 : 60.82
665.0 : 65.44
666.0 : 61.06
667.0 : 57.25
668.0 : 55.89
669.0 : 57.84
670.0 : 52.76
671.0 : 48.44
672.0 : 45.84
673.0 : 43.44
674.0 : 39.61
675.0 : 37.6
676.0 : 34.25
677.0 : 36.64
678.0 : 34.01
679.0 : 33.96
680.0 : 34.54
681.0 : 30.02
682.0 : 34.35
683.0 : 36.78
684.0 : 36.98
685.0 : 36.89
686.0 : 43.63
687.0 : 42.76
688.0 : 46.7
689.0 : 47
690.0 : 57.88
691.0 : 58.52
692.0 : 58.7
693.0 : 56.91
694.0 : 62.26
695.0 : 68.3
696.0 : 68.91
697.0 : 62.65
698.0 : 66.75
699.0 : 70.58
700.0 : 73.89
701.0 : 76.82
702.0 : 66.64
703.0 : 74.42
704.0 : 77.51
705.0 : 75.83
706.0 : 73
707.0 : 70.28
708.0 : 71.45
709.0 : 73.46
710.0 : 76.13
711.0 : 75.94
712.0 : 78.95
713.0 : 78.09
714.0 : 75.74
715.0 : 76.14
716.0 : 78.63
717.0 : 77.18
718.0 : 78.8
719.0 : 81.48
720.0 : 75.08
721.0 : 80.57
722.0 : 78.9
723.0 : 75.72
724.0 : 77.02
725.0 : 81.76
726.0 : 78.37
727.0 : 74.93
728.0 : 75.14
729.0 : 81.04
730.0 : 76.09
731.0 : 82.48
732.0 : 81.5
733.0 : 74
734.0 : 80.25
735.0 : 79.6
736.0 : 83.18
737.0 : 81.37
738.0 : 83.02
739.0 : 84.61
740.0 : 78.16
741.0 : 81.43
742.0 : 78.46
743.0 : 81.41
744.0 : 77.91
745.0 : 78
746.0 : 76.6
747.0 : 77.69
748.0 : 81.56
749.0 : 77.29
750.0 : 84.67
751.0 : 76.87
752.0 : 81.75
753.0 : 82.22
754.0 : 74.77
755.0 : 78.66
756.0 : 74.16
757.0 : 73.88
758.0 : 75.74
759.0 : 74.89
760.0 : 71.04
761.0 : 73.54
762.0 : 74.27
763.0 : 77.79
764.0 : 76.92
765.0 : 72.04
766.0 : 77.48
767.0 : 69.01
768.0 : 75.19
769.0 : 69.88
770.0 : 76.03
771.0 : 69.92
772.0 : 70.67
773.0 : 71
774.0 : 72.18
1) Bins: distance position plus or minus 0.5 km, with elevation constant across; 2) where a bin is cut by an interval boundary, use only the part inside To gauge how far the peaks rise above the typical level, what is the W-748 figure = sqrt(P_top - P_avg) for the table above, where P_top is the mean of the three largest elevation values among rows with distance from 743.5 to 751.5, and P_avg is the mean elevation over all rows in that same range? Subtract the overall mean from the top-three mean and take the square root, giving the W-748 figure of 1.6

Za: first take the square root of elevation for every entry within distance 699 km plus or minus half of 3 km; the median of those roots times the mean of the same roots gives 70.5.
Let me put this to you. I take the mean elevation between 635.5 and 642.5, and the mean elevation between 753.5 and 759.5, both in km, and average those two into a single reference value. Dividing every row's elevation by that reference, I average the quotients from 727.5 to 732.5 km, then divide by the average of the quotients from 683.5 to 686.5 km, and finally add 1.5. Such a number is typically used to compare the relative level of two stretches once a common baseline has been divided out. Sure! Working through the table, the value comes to 3.52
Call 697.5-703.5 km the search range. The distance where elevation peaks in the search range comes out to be 701.0 km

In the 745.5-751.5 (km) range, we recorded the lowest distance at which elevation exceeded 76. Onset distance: 746.0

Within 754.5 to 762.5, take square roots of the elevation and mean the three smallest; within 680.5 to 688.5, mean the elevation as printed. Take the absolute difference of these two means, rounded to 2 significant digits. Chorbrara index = 30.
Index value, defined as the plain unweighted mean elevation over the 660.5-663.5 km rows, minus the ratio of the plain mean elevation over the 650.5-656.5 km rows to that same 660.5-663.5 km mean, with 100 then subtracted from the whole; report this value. -32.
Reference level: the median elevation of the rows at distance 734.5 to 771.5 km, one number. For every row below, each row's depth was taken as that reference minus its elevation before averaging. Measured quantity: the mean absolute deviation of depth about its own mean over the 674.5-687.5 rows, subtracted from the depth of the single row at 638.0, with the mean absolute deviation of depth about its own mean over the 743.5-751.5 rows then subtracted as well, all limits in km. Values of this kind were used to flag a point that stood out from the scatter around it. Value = 34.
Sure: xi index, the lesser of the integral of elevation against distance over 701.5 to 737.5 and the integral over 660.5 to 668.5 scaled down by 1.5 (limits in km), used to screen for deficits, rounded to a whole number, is 339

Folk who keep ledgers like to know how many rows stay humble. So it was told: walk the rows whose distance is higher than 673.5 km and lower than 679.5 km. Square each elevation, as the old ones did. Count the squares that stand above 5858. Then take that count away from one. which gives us 1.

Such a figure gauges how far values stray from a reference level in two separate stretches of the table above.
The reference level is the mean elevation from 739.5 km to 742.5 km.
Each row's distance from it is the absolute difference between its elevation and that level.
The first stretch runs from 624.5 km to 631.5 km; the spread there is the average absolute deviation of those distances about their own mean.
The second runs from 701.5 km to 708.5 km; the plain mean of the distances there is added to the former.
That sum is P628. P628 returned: 12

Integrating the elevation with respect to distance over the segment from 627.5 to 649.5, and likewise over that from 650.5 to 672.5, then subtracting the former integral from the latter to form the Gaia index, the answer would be 280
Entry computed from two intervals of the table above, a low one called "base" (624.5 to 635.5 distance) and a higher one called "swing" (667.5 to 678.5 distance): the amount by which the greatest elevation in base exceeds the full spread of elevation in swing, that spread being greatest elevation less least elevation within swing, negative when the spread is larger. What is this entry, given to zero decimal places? 52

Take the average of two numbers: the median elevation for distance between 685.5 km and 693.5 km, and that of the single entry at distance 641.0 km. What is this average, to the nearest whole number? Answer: 46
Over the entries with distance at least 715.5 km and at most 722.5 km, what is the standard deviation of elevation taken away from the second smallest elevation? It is 75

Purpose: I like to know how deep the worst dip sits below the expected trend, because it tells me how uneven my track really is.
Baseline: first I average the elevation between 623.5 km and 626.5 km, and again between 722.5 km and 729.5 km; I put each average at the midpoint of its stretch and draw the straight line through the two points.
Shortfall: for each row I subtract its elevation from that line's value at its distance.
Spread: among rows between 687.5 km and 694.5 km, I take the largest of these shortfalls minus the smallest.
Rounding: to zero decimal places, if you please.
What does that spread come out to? 15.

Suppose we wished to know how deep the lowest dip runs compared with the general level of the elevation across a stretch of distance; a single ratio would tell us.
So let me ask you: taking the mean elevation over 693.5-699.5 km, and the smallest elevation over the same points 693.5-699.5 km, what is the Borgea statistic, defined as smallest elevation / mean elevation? 0.94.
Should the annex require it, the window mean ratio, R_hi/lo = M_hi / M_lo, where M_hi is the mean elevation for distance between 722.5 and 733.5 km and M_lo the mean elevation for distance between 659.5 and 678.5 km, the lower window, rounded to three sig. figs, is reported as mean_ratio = 1.47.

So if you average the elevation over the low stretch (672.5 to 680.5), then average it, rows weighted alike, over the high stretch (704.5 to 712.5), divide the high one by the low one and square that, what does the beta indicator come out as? 4.1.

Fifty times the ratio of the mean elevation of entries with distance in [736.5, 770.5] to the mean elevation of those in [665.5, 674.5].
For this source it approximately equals 75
